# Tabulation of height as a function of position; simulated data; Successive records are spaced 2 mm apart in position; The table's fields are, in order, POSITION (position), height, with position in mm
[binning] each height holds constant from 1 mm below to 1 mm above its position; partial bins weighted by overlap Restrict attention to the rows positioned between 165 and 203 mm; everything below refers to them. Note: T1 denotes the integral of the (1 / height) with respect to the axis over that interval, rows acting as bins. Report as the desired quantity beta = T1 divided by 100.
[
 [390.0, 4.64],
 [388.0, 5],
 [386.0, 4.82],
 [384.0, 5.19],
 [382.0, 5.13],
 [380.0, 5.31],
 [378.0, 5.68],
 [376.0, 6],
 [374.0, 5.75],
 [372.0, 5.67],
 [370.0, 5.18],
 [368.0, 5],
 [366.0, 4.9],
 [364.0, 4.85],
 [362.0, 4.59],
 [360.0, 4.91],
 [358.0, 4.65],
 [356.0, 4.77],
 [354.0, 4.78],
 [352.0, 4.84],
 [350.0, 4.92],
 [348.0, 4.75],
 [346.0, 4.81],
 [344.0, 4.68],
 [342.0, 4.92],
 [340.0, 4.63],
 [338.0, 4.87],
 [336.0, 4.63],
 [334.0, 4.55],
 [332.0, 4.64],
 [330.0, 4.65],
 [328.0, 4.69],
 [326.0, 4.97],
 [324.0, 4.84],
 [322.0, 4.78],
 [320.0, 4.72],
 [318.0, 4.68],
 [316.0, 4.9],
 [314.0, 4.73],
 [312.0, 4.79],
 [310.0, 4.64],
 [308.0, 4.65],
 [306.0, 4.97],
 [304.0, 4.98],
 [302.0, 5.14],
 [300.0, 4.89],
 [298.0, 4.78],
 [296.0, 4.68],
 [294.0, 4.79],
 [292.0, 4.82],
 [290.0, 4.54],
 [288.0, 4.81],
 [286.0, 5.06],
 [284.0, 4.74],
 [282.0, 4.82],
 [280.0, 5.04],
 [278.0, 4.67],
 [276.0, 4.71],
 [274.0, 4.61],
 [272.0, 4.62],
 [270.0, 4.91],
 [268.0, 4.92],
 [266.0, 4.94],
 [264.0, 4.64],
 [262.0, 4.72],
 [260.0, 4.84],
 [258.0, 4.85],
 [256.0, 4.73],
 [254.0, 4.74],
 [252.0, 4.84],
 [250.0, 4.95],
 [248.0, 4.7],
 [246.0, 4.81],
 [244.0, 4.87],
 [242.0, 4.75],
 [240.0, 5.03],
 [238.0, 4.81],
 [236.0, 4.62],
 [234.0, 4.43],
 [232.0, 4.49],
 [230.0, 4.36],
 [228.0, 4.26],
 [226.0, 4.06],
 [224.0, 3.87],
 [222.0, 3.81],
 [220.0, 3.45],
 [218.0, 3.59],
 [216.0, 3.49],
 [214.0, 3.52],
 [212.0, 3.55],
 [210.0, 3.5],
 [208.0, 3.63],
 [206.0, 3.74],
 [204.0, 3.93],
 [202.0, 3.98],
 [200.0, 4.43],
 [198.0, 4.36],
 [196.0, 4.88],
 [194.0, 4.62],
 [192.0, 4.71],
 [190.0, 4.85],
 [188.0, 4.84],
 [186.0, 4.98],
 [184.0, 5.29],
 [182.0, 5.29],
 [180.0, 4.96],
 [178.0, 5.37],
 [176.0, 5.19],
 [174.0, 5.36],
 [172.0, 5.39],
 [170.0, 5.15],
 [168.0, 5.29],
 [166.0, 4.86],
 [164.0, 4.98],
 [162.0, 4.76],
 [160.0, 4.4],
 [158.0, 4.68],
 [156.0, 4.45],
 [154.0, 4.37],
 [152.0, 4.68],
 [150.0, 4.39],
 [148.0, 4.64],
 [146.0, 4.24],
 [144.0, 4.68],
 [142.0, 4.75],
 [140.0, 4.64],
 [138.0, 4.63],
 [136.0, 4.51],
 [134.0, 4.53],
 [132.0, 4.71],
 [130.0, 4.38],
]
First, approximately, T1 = 7.75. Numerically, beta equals 0.0775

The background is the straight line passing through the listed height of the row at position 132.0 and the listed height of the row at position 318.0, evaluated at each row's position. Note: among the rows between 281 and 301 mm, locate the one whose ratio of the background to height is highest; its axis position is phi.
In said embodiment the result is 290.0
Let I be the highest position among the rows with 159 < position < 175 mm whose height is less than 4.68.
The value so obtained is 160.0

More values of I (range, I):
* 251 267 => 264.0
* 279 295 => 290.0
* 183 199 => 198.0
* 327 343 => 340.0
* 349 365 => 362.0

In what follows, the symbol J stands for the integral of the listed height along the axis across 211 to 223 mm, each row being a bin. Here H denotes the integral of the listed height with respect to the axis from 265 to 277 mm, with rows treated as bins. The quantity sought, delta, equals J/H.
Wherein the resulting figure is 0.75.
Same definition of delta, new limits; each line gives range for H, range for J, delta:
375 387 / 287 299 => 0.88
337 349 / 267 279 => 0.99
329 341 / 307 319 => 1.02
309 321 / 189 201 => 0.98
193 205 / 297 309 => 1.12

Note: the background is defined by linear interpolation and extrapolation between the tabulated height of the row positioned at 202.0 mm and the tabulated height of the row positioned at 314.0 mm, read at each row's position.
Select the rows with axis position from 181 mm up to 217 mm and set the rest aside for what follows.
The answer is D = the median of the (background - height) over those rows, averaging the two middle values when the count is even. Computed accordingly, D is -0.44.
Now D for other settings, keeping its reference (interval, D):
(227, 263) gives -0.44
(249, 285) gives -0.40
